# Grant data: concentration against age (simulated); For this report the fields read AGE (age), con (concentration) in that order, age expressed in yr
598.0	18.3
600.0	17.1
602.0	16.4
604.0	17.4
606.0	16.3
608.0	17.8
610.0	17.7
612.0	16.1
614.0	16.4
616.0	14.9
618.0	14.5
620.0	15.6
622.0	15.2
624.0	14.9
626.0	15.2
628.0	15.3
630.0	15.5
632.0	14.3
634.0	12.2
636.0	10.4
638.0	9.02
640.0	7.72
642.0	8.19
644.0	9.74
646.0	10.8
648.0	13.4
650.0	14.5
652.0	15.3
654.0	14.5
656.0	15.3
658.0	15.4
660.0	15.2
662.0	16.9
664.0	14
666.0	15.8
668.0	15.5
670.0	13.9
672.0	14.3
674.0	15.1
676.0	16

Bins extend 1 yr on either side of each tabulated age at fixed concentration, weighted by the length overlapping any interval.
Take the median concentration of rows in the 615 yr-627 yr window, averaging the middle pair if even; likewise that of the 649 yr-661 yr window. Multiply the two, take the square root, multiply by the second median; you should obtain 231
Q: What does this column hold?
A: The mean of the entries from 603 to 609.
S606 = 17.2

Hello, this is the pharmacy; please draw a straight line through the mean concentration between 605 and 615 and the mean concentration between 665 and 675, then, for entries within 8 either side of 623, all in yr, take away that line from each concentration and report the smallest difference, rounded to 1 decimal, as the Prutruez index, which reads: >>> -2.1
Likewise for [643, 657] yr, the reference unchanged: -6.0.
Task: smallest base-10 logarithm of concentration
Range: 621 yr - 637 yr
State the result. 1.02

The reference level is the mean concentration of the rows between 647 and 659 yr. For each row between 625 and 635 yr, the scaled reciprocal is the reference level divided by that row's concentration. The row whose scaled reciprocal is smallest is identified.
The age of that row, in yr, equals 630.0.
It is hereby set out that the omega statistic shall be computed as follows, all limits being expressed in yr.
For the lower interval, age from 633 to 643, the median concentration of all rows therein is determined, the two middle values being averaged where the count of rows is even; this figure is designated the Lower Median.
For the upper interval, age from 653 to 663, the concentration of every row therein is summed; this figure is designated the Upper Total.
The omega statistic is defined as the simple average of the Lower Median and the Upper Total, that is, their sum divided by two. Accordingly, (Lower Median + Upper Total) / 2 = 43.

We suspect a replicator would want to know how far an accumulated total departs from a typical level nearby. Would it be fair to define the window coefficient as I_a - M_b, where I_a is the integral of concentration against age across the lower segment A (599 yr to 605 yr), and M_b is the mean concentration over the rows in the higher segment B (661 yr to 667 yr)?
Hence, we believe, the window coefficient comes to 86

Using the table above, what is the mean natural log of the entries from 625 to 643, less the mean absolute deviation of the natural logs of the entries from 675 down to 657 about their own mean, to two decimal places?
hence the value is 2.40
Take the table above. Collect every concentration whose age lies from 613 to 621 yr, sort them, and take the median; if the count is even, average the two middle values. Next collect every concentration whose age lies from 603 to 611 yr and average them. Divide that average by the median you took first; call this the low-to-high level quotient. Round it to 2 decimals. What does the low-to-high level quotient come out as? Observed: 1.13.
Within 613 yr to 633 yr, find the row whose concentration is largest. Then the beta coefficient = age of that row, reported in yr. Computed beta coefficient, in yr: 614.0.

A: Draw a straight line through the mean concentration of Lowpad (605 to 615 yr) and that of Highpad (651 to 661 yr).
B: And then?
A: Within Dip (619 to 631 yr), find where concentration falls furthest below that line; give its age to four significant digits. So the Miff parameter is 624.0 yr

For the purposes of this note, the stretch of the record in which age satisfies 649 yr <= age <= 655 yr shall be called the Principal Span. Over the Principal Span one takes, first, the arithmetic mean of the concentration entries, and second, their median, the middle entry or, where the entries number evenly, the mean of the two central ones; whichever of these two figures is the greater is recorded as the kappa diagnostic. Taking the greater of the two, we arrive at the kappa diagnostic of 14.8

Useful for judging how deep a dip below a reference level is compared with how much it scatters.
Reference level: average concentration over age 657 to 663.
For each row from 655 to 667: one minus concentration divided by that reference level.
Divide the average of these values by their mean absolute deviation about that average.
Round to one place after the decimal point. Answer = 0.7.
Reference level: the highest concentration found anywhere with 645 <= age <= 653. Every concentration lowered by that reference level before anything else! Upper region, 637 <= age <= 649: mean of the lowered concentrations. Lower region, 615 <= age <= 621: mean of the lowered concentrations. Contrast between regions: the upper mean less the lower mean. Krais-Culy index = -5.2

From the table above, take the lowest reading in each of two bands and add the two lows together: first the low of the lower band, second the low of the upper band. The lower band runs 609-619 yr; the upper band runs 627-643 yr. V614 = 22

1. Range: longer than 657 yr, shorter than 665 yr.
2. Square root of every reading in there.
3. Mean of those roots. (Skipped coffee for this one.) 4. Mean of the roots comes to 3.92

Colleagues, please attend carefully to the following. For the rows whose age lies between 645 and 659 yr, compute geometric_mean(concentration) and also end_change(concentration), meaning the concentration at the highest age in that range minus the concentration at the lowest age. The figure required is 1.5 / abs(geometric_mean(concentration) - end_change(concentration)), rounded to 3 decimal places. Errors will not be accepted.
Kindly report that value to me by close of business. 0.158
